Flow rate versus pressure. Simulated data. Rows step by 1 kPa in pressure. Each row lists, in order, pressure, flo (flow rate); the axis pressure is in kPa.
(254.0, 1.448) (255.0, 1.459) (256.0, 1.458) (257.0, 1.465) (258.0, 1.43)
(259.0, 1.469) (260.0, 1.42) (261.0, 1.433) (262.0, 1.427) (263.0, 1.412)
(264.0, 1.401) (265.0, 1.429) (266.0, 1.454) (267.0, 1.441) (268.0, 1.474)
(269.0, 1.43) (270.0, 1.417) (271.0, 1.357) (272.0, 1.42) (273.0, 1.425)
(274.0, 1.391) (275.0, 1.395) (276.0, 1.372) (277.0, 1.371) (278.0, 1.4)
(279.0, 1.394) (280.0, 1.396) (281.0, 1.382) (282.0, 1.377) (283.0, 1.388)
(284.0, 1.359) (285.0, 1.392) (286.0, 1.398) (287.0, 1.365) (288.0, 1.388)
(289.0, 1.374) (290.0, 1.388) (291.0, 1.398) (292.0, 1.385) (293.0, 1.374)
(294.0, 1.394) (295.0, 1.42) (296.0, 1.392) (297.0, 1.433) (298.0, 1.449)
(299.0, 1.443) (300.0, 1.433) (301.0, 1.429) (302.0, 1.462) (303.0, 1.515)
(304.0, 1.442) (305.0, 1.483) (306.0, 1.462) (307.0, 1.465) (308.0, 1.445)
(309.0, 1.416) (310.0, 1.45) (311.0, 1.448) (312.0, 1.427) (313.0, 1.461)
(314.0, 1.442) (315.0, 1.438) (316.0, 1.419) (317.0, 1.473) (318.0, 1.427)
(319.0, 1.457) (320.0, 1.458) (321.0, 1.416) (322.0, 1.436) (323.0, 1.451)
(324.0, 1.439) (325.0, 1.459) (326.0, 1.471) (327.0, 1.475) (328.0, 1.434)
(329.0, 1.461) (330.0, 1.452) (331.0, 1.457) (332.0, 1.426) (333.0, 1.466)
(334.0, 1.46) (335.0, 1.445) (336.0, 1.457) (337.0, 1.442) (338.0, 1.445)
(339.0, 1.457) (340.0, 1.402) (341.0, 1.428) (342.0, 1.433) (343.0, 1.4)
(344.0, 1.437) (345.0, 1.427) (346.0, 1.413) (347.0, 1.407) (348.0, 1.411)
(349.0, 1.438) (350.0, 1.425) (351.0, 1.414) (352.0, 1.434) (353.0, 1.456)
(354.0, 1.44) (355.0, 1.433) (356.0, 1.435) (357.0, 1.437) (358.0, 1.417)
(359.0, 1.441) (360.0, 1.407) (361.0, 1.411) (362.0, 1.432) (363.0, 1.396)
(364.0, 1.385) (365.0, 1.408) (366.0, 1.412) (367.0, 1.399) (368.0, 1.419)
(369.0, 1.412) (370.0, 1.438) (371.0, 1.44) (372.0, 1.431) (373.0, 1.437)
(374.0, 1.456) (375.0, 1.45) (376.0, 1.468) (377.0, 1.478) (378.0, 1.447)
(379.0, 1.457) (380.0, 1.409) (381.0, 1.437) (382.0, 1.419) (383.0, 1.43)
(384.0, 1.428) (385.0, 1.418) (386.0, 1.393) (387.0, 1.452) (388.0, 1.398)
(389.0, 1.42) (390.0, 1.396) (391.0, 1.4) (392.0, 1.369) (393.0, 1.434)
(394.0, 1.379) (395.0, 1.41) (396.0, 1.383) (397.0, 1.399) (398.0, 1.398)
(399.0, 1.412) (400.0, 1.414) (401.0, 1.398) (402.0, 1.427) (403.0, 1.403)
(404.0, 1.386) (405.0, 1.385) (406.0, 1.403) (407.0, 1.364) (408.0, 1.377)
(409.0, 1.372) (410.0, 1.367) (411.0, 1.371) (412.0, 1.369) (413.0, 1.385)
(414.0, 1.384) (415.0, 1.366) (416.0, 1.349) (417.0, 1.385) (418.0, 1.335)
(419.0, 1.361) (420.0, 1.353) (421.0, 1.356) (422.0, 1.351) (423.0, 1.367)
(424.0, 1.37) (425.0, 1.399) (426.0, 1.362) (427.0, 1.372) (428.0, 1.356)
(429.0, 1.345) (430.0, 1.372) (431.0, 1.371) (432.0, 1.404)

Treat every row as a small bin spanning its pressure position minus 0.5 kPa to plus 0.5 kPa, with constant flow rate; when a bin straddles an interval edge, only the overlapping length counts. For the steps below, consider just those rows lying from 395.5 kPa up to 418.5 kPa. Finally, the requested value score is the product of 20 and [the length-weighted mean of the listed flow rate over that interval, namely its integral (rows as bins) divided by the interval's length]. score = 27.7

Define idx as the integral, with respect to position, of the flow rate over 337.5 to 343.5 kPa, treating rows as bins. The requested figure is 8.6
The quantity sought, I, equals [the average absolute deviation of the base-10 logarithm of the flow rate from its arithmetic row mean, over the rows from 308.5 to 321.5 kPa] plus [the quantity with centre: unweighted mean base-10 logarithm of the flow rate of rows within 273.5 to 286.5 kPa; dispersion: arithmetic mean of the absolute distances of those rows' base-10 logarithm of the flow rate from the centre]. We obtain 0.0080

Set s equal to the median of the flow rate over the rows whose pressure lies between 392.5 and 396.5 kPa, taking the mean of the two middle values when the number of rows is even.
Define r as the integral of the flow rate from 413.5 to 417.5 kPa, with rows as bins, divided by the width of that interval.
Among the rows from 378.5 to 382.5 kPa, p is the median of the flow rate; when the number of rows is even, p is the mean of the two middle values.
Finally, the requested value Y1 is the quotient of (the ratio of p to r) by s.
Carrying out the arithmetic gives 0.746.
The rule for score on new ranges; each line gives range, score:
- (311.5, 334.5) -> 29.0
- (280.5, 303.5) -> 28.1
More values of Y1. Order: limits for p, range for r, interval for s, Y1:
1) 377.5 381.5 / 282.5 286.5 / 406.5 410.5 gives 0.761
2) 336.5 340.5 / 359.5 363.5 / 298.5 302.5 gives 0.711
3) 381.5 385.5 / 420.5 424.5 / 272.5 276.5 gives 0.751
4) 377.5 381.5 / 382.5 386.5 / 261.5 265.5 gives 0.717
